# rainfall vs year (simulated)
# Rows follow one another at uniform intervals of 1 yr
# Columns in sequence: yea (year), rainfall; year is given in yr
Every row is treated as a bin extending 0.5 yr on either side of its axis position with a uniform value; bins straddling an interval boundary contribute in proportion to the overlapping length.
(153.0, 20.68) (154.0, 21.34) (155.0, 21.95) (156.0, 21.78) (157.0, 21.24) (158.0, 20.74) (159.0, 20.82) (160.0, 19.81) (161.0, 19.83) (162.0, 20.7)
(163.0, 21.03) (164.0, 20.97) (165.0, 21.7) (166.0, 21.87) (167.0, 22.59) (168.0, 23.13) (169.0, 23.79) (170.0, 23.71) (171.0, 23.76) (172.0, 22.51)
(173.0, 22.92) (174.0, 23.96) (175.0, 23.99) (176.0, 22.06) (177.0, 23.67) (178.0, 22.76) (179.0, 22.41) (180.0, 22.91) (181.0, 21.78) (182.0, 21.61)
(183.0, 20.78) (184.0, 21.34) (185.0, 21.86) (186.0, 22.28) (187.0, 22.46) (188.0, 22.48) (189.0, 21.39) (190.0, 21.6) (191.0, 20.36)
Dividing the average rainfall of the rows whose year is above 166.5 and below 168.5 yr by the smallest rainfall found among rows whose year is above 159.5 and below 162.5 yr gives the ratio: 1.15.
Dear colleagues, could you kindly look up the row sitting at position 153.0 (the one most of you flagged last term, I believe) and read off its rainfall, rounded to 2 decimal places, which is 20.68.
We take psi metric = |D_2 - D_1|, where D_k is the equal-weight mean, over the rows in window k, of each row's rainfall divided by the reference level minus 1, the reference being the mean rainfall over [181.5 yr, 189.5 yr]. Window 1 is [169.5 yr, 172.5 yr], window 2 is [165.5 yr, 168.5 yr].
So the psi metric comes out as 0.037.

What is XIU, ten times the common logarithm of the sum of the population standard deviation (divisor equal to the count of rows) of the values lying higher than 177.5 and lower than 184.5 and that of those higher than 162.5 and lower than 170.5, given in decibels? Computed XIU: 2.5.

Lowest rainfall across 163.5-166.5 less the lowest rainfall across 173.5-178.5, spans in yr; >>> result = -1.1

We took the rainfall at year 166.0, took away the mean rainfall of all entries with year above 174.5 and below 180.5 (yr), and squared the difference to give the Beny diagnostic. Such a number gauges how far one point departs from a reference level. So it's 1.2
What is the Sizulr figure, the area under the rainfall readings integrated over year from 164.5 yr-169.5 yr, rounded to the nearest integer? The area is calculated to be 113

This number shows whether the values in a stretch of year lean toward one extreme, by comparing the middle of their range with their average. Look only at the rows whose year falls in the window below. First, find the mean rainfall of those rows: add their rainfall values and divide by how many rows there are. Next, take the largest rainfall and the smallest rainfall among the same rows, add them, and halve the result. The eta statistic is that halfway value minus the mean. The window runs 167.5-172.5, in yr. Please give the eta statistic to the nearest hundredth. -0.23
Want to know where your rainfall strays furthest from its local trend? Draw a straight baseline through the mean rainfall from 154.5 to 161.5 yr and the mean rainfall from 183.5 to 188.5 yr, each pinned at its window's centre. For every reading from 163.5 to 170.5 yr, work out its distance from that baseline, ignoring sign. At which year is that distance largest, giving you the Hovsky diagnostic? 169.0 yr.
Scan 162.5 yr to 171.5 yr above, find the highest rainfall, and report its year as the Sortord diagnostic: 169.0 yr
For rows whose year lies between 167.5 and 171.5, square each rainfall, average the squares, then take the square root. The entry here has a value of 23.6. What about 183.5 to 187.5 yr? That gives 22.0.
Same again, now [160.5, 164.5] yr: 20.6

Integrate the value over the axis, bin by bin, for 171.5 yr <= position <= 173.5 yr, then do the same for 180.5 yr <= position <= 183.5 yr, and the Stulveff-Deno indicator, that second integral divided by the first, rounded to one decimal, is 1.4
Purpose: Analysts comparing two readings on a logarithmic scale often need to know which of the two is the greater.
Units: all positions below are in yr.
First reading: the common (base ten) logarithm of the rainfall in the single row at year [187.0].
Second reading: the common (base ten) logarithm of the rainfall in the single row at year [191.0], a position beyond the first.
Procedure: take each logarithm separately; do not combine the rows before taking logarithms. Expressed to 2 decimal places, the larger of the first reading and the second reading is 1.35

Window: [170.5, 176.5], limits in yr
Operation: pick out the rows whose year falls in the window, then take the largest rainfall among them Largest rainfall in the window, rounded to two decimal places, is 23.99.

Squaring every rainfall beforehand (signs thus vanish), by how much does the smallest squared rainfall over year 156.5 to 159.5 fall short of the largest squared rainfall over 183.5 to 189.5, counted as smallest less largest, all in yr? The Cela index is -75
